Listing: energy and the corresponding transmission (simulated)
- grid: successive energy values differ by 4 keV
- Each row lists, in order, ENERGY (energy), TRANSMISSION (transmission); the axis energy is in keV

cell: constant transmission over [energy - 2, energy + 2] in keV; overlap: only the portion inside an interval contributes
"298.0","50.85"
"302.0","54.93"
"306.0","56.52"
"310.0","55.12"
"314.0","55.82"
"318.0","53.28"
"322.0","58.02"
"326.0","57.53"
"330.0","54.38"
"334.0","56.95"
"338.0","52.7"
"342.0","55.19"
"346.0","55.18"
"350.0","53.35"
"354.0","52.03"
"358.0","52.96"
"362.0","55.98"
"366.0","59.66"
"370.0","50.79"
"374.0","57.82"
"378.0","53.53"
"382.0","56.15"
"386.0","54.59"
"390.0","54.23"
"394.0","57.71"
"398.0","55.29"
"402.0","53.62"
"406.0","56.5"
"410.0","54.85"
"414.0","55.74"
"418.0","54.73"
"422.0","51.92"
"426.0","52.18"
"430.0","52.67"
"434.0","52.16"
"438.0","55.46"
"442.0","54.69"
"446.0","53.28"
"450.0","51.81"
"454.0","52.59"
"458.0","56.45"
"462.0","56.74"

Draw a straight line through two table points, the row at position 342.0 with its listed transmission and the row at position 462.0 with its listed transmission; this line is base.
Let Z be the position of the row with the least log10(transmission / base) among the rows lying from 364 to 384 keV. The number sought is 370.0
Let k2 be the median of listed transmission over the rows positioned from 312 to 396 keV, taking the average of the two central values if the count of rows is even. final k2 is 55.2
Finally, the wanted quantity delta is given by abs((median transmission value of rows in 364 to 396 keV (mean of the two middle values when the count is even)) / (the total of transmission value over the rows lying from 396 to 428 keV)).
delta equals 0.127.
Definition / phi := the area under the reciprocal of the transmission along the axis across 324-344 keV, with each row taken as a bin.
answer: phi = 0.362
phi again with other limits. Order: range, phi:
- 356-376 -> 0.362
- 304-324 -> 0.359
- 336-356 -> 0.373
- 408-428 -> 0.371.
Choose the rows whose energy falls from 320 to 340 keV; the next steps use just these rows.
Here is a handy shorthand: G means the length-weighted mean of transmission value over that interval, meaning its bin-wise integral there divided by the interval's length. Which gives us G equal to 55.9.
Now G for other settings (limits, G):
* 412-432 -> 53.4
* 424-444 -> 53.4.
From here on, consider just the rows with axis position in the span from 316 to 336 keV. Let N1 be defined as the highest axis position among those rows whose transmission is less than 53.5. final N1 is 318.0 keV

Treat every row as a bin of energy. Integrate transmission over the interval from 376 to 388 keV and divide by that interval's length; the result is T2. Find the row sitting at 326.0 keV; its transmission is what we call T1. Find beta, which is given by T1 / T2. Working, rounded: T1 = 57.53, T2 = 54.8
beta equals 1.05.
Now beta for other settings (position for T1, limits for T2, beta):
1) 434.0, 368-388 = 0.96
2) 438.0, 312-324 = 1.00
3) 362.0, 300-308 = 1.00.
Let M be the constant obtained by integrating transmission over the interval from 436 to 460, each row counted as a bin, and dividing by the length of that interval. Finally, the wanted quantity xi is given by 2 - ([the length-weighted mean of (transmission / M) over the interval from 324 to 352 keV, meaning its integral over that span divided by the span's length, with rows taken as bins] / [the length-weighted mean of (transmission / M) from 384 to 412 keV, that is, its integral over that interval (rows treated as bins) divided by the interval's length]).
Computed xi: 1.00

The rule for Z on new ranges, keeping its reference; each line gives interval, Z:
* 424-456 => 450.0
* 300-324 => 318.0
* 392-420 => 402.0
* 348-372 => 370.0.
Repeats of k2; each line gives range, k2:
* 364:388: 55.4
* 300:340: 55.5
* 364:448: 54.7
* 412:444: 53.7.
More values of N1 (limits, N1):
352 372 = 370.0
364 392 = 370.0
